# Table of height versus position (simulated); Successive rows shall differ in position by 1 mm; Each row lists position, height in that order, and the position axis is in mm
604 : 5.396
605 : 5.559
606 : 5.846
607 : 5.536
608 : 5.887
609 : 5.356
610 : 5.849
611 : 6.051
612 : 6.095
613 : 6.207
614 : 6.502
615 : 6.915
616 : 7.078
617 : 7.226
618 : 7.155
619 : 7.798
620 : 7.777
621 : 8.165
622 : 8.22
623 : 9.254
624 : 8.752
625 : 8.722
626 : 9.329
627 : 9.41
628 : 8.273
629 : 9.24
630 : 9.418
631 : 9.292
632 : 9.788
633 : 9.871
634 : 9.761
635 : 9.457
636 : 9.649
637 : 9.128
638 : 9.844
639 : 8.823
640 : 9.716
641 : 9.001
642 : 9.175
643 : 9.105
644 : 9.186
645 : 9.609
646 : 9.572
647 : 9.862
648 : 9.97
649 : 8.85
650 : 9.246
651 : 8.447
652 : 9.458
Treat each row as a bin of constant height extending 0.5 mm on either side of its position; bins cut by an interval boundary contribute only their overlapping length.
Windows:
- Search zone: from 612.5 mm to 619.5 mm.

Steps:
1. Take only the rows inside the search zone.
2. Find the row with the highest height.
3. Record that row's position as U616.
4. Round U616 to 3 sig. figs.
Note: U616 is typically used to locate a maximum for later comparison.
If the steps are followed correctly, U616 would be 619 mm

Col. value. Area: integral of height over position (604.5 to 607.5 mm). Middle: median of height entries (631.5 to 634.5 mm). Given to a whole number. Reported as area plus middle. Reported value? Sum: 27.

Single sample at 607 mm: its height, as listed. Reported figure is 5.536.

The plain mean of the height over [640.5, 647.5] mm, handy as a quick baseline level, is 9.4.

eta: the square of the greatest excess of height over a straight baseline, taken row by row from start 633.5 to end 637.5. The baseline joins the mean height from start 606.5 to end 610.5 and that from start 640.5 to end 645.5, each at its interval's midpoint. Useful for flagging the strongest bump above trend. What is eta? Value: 2.2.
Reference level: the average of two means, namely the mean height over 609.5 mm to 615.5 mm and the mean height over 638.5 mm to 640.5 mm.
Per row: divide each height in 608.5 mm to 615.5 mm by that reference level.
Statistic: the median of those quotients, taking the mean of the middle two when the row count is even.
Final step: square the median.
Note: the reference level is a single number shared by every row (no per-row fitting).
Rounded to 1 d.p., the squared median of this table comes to 0.6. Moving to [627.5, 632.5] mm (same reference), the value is 1.4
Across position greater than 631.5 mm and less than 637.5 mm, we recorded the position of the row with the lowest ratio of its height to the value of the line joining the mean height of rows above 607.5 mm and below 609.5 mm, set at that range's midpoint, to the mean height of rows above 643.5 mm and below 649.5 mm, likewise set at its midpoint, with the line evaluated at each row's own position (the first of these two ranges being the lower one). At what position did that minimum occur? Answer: 637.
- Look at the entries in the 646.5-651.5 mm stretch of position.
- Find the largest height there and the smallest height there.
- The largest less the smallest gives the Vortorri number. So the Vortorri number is 1.5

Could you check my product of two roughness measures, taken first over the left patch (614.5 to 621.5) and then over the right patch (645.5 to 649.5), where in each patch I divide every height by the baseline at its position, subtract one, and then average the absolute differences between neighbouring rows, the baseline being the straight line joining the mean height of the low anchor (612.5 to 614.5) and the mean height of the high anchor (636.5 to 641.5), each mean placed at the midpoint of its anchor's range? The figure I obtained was 0.0013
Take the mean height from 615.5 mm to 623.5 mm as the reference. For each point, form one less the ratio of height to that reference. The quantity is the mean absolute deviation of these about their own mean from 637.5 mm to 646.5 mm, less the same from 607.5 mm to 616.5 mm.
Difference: -0.013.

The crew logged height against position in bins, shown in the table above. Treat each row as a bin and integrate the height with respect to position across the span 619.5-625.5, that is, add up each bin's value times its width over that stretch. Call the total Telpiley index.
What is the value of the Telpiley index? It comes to 51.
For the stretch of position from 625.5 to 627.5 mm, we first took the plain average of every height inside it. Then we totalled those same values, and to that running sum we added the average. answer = 28.1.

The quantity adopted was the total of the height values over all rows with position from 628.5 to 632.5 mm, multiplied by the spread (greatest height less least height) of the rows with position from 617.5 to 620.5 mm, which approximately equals 24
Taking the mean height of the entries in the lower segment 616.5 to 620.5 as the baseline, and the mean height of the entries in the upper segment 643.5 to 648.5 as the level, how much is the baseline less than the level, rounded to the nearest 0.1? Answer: 2.2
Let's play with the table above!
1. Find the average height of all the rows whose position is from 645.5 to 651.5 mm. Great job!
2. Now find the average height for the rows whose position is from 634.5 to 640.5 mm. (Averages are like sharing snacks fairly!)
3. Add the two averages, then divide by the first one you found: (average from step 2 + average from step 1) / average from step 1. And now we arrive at 2.01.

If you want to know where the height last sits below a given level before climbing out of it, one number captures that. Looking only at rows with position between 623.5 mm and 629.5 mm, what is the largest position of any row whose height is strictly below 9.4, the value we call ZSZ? 629 mm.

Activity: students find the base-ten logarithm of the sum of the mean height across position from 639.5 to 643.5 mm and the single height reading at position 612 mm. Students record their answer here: 1.19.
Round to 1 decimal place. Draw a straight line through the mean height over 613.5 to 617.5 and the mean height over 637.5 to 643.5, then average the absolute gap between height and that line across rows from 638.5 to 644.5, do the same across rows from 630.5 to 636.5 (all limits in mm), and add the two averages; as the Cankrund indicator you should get 1.4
